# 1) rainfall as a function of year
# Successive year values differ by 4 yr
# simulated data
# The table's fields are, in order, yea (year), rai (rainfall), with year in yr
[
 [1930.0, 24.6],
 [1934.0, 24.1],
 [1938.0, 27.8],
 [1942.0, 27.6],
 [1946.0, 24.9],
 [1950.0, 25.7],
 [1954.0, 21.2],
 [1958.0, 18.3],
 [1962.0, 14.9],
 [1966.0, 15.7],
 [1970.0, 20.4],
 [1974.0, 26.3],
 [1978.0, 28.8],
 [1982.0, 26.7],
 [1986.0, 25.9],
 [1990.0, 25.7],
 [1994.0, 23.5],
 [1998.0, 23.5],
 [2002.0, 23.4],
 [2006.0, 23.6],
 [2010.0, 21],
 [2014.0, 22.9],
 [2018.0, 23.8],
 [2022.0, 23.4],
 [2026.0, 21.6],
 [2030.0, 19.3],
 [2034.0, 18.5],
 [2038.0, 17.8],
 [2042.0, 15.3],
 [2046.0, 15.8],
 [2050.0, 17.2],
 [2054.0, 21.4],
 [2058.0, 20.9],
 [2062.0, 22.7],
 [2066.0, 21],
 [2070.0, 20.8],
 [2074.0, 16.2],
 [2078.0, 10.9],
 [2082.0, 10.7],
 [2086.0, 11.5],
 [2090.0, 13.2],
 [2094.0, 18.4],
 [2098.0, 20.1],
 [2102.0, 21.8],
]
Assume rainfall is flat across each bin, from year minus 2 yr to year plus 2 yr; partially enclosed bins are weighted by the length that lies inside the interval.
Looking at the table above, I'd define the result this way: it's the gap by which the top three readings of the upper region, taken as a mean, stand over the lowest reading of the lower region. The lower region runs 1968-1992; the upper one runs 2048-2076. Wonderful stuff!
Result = 1.3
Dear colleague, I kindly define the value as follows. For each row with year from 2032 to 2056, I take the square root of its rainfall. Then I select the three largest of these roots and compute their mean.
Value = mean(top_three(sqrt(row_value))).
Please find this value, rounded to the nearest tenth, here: 4.4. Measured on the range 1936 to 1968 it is 5.2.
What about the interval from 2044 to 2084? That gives 4.7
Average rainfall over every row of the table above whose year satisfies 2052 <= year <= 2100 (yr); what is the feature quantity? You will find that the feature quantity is 17.3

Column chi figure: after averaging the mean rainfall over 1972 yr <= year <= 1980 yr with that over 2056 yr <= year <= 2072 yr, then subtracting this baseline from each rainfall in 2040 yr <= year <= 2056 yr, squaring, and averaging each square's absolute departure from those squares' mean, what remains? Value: 24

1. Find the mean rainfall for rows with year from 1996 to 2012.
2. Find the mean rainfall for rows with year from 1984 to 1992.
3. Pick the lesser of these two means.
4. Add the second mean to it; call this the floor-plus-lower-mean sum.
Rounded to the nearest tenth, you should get 48.7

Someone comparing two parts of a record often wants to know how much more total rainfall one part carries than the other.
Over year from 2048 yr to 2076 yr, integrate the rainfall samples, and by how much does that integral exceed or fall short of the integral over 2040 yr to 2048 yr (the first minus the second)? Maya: 436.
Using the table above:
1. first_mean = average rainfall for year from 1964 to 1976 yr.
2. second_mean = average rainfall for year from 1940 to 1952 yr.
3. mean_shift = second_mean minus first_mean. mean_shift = 5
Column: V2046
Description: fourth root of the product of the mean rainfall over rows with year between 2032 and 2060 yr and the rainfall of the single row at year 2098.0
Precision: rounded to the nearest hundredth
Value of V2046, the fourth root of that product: 4.37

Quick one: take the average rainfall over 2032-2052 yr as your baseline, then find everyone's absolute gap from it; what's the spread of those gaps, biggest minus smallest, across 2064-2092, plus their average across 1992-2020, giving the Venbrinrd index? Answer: 11.7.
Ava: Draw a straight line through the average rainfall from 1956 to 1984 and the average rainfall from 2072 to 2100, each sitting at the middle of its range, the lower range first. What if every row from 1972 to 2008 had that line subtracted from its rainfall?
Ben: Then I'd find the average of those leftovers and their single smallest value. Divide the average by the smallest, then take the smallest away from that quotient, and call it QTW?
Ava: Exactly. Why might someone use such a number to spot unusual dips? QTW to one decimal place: -1.9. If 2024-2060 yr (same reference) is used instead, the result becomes 1.0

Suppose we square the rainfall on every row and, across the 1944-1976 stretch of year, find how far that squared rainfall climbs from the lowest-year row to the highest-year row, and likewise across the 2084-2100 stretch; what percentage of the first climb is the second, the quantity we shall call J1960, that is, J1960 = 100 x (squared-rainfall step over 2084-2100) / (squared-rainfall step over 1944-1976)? 379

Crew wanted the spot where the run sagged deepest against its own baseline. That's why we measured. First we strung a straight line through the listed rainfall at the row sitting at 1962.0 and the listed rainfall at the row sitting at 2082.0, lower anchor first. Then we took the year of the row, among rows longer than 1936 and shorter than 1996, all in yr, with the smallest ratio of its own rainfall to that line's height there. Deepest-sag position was 1962.0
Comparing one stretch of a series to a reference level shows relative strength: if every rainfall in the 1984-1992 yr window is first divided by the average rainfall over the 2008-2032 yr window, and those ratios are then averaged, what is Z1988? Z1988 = 1.2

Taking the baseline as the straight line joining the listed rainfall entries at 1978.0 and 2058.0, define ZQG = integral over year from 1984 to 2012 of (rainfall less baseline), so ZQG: -85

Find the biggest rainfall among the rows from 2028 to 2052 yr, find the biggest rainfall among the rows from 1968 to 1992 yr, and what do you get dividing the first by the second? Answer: 0.67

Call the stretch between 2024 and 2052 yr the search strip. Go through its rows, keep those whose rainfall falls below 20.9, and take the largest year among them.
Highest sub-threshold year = 2050.0 yr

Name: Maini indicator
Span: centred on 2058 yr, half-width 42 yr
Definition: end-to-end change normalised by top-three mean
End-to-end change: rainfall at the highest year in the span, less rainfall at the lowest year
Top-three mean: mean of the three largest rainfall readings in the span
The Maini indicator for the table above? -0.16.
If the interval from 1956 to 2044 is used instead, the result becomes -0.11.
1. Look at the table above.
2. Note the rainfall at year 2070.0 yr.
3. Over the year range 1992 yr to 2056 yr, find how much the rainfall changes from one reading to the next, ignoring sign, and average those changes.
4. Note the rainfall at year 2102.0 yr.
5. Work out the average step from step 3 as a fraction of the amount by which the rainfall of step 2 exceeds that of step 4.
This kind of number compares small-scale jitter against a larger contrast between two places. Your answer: -1.4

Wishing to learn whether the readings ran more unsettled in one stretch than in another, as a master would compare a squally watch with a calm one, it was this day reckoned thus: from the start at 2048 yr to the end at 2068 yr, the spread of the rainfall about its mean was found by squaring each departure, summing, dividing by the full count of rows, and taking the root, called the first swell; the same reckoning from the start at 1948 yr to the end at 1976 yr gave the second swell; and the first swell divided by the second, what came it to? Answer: 0.4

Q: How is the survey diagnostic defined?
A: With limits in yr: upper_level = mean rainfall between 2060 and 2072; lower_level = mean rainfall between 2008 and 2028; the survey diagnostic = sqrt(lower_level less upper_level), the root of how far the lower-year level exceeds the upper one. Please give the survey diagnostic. 1.0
